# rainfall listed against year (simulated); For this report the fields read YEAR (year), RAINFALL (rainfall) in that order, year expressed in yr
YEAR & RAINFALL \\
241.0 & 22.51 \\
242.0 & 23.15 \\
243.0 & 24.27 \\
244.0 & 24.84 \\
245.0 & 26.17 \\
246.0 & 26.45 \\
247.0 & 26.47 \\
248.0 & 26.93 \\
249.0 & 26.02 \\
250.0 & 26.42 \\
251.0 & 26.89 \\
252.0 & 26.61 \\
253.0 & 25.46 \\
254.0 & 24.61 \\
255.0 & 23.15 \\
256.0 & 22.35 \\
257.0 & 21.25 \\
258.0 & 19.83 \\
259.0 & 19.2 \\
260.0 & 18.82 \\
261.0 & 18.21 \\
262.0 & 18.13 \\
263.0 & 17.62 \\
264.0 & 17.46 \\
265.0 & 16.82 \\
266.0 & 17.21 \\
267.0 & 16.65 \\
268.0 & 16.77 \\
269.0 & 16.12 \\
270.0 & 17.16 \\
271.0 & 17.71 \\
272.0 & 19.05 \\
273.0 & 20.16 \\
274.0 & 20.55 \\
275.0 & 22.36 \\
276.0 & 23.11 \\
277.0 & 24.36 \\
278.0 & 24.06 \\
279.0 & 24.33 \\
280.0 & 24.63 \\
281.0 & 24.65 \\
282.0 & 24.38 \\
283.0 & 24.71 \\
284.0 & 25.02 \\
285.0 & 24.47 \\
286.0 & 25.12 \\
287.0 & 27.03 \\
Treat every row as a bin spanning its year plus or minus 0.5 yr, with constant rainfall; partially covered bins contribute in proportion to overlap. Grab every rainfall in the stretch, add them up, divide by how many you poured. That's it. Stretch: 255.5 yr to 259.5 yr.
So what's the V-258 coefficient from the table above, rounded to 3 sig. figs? 20.7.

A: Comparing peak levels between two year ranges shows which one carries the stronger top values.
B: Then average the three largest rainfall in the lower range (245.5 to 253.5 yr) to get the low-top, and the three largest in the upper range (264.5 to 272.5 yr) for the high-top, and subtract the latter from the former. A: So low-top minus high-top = 8.8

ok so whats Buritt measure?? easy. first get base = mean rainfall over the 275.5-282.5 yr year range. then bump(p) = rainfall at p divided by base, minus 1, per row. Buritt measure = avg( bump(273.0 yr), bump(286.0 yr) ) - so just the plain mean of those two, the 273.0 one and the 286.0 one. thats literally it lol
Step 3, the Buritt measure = -0.065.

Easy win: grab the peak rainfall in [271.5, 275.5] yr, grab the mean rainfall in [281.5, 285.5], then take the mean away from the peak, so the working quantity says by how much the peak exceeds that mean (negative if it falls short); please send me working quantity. -2.3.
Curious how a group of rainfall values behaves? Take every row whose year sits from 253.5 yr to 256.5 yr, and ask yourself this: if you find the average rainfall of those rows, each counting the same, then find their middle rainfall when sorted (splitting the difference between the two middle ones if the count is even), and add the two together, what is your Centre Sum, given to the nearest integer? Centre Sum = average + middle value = 47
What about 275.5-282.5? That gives 49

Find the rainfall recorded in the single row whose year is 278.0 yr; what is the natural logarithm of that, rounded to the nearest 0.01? 3.18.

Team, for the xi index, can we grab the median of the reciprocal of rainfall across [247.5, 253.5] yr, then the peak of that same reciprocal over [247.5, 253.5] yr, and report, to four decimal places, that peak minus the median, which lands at 0.0016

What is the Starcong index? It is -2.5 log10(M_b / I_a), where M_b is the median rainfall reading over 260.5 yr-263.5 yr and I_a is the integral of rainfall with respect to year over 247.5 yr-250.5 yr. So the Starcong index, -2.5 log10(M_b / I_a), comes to 1.6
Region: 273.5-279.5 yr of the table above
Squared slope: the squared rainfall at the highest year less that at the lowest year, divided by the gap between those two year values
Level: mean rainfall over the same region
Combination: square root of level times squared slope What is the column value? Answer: 28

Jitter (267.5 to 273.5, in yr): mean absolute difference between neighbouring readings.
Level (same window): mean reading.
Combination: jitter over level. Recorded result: 0.053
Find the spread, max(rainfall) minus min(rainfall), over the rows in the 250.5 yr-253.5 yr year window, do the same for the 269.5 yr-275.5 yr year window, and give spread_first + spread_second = 6.6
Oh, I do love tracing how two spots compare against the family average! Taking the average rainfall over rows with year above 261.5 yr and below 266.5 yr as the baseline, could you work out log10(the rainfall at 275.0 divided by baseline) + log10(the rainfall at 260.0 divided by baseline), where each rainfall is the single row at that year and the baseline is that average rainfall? 0.14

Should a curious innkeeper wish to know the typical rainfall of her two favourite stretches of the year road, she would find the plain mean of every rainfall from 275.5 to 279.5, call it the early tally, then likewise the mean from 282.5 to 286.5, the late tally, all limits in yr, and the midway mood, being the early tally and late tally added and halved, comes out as 24.4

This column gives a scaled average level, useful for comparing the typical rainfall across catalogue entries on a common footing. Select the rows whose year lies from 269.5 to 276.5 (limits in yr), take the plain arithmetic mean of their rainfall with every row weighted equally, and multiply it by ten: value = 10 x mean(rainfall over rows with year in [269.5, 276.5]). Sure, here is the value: 200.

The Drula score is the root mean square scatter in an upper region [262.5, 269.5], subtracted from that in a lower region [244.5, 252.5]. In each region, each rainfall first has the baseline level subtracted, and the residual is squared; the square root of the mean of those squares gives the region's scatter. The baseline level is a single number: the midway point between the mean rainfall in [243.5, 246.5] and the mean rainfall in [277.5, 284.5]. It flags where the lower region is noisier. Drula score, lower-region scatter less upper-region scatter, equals -7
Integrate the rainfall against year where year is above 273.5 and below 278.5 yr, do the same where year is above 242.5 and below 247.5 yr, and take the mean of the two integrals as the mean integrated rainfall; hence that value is 121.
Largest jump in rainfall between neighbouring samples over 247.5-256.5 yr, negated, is -1.46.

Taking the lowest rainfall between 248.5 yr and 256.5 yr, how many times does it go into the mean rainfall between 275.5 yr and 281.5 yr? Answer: 1.08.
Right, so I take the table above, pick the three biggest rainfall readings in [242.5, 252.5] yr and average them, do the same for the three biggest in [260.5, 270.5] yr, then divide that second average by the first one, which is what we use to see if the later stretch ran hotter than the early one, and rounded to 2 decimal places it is 0.67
